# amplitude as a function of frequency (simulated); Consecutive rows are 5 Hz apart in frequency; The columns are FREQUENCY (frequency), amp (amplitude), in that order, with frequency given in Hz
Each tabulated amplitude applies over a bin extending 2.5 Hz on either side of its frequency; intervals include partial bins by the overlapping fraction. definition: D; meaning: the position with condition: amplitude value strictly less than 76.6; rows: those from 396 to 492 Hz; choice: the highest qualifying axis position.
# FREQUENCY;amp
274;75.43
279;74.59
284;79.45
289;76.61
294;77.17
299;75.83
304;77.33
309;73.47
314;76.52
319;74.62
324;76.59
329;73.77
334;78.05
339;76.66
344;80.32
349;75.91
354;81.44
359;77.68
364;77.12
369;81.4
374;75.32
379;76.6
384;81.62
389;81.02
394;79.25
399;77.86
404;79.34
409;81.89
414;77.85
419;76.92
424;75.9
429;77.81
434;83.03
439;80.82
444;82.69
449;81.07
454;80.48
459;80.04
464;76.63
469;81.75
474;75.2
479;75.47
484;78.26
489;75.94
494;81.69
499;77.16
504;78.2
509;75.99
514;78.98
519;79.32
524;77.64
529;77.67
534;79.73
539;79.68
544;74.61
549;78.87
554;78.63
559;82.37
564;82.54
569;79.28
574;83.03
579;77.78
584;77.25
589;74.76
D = 489 Hz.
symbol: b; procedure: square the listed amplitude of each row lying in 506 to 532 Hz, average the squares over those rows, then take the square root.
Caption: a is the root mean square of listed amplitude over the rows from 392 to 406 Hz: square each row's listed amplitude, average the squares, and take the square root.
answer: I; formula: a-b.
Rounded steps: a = 78.8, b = 77.93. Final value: 0.9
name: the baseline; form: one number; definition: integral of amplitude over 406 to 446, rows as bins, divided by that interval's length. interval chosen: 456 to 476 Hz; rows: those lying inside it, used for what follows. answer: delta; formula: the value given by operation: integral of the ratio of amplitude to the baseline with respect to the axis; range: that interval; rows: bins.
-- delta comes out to 19.7 Hz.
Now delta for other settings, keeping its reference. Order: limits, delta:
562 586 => 24.1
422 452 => 30.3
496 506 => 9.8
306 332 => 24.5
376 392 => 16.0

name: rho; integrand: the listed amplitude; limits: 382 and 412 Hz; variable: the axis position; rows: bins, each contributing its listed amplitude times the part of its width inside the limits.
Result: 2403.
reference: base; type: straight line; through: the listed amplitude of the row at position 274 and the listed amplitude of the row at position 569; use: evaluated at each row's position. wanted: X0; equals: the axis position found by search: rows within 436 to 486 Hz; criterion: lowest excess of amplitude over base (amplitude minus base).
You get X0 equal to 474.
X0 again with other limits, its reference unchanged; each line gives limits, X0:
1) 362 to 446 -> 424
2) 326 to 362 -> 329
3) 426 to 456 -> 429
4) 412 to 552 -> 544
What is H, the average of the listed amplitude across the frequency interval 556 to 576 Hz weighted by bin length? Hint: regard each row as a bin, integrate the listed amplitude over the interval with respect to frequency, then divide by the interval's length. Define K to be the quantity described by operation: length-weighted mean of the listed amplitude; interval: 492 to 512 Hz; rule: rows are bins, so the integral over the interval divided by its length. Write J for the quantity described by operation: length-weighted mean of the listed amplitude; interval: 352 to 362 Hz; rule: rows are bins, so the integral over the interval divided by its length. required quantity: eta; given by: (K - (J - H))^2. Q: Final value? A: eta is 6487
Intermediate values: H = 81.7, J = 79.3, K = 78.2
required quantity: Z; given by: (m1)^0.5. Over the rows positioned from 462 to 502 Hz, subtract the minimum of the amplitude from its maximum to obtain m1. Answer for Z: 2.56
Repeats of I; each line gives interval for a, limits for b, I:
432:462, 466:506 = 3.4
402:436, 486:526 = 0.9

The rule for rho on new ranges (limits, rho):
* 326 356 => 2328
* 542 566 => 1907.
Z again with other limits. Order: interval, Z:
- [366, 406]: 2.51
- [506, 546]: 2.26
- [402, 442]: 2.67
